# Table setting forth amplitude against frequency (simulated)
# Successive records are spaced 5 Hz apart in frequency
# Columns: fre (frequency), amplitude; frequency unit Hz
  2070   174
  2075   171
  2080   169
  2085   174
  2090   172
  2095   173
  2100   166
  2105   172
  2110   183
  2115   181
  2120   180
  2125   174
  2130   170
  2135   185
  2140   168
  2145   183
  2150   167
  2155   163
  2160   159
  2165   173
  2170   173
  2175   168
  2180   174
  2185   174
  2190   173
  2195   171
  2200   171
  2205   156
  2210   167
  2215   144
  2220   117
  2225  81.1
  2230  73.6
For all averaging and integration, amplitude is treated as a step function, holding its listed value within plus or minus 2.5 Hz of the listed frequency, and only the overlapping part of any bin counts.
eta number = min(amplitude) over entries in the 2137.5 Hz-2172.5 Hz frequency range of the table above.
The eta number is 159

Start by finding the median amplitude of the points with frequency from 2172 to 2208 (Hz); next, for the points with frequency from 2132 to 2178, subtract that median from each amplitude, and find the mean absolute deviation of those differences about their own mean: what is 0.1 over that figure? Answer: 0.0150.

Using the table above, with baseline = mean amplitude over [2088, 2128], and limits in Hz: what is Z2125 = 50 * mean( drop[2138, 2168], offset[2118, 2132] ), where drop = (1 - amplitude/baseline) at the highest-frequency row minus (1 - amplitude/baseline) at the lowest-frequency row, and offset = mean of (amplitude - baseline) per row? -12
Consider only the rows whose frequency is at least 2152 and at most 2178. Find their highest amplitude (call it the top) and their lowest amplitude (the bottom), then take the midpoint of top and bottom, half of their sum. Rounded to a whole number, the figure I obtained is 166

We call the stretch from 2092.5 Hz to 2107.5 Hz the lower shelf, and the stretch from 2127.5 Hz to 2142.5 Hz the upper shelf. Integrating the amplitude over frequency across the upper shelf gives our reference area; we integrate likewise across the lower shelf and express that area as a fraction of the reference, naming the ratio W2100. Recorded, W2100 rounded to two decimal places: 0.98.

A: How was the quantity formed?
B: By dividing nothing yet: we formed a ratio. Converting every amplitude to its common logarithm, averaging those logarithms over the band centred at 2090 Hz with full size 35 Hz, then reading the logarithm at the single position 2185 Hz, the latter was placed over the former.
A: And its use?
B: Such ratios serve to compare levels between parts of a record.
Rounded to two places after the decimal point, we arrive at 1.00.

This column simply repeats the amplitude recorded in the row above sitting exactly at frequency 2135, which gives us 185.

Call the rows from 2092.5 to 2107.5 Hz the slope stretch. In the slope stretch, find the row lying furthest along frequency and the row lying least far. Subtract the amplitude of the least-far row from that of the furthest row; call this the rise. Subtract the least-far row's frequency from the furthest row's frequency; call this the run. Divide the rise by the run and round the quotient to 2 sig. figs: -0.10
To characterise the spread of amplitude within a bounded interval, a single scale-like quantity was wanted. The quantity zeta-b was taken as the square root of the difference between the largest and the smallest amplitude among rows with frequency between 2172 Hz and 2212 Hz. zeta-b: 4.24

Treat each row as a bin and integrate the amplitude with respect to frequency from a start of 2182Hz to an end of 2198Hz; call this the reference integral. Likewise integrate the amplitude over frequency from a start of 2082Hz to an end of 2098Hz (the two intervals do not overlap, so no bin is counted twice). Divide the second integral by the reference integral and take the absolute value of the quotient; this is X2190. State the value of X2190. 1.00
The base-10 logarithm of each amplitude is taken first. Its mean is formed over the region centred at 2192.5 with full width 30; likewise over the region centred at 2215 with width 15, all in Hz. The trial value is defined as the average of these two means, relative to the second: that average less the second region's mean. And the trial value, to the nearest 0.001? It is 0.040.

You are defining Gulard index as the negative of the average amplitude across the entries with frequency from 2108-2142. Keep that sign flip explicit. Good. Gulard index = -177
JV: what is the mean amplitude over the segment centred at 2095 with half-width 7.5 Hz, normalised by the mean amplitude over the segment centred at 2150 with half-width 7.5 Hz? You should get 1.00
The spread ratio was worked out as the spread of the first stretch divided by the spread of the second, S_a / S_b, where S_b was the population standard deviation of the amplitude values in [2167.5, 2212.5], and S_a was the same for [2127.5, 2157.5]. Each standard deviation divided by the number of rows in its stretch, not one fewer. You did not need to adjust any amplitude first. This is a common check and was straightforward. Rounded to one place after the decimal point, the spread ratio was 1.5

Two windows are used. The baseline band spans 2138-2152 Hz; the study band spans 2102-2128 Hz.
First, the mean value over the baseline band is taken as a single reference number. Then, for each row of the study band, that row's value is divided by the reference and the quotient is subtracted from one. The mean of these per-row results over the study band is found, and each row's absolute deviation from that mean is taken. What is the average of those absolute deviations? 0.023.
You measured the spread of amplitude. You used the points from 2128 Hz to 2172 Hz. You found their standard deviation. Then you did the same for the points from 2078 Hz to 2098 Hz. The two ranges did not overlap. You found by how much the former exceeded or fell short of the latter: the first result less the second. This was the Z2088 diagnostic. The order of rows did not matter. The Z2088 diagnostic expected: 6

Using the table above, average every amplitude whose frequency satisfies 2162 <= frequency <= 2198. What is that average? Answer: 172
